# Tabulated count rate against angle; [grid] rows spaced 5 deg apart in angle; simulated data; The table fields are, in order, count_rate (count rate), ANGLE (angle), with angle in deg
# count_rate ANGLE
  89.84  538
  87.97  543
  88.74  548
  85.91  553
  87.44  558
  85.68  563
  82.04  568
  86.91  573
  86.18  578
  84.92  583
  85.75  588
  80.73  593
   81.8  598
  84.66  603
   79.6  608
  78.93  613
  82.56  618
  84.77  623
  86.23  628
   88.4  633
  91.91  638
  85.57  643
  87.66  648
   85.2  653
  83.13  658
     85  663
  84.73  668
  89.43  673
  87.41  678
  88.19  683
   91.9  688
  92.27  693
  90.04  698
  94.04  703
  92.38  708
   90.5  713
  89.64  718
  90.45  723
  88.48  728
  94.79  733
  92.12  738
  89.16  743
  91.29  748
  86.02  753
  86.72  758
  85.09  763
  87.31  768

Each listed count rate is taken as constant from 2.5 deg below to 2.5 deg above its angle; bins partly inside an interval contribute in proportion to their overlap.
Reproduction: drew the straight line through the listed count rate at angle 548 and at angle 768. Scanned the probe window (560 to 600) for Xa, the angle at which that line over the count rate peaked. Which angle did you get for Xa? 593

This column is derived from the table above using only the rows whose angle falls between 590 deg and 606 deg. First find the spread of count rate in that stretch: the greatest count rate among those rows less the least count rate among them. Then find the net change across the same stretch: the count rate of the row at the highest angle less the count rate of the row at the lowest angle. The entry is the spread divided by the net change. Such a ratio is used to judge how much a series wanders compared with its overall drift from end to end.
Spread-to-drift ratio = 1.0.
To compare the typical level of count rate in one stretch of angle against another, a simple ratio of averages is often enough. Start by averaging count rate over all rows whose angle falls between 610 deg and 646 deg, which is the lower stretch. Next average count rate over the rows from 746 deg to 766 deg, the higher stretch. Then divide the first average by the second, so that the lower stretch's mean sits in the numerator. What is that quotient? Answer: 0.98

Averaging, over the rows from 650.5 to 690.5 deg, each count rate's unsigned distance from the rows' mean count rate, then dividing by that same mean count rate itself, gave 0.027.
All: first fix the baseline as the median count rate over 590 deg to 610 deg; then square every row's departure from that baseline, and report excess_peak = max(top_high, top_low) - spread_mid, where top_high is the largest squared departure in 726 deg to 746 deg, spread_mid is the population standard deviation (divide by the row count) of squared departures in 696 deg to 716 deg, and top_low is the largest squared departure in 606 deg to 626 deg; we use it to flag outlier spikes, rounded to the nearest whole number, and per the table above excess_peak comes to 149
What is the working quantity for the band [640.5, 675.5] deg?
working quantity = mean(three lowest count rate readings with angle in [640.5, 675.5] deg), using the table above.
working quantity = 84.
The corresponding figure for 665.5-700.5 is 87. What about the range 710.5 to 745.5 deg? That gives 89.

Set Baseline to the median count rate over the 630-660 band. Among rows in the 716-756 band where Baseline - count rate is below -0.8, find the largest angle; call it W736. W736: 748 deg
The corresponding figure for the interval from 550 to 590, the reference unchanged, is 558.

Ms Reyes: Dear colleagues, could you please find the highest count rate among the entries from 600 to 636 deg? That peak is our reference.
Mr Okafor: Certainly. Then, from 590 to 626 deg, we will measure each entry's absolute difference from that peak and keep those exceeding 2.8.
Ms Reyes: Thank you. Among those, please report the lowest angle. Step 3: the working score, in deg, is 593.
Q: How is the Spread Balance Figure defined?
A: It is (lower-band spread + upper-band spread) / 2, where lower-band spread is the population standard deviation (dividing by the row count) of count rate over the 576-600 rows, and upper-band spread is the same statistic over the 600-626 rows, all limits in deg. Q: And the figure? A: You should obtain 2.3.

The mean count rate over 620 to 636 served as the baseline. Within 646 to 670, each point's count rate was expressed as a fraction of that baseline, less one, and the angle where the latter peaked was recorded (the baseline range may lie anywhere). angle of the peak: 648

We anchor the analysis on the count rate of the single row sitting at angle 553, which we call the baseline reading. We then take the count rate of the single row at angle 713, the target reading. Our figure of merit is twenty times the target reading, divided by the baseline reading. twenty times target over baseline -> 21.1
